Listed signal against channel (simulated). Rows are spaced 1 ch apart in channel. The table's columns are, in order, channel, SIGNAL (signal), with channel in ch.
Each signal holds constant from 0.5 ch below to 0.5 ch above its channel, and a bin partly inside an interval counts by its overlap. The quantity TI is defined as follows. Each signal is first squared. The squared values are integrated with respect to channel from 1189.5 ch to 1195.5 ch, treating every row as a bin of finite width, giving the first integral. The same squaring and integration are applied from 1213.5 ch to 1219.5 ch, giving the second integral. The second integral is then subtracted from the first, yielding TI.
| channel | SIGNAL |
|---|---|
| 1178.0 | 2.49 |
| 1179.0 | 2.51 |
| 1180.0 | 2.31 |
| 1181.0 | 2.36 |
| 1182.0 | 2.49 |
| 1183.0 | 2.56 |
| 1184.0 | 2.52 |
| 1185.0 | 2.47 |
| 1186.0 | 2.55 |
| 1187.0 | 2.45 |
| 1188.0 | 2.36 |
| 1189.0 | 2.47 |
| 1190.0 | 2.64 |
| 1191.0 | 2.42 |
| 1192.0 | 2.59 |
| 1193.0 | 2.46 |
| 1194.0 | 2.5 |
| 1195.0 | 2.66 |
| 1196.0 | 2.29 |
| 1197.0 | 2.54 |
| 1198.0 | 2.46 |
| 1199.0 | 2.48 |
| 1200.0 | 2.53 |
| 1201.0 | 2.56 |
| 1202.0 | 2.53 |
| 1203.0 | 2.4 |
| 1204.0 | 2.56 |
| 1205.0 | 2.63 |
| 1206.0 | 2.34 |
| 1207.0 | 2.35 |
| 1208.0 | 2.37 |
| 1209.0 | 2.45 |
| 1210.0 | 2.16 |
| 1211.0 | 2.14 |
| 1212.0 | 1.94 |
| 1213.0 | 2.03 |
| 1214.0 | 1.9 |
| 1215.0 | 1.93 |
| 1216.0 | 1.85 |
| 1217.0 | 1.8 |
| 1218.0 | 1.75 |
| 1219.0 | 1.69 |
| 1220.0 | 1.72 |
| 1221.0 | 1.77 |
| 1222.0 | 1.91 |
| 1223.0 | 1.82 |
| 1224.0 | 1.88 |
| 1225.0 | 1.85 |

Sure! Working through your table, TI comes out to 19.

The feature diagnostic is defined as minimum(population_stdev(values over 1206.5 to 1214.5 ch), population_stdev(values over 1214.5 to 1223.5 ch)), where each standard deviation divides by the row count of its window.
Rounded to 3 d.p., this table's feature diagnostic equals 0.077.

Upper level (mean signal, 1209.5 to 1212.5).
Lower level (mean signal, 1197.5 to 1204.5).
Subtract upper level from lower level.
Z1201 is 0.42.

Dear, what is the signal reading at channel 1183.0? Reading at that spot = 2.56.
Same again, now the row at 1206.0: 2.34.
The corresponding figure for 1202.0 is 2.53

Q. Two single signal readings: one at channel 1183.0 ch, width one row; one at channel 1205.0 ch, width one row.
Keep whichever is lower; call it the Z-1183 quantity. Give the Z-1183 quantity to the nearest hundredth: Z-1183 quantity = 2.56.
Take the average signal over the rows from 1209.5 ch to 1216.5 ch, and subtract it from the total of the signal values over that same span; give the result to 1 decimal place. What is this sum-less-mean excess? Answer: 12.0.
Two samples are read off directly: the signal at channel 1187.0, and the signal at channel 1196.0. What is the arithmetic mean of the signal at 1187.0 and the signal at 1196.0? 2.37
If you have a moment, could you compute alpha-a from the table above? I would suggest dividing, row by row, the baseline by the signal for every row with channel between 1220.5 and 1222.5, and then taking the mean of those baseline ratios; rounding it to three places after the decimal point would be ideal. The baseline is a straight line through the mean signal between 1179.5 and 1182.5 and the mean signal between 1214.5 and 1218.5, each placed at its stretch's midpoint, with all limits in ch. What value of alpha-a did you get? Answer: 0.955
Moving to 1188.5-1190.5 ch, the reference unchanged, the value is 0.883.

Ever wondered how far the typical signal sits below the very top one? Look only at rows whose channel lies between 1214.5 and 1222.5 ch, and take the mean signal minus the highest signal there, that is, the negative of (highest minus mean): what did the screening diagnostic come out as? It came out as -0.13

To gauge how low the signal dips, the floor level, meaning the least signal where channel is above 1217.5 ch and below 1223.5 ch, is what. 1.69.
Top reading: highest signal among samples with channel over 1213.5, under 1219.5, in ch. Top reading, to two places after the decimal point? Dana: 1.93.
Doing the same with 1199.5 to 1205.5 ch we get 2.63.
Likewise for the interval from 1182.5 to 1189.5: 2.56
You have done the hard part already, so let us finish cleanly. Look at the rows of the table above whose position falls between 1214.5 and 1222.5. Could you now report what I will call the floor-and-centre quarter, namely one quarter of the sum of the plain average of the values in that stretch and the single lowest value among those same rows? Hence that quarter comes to 0.87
